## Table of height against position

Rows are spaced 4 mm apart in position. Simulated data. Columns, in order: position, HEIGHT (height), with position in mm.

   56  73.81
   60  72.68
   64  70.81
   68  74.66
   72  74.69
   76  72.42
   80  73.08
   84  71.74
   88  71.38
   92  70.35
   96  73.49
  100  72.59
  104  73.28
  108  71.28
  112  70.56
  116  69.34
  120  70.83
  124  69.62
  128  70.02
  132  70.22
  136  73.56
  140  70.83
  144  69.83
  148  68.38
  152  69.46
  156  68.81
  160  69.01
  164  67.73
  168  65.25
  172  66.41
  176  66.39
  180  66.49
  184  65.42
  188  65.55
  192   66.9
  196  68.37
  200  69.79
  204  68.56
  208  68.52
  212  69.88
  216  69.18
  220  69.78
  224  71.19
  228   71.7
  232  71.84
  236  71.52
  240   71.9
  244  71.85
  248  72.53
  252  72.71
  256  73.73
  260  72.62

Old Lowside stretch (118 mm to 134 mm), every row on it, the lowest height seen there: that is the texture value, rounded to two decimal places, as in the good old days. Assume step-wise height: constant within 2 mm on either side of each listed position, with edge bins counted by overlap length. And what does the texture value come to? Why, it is 69.62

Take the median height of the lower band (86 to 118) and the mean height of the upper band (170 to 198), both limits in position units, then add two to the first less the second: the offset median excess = 6.8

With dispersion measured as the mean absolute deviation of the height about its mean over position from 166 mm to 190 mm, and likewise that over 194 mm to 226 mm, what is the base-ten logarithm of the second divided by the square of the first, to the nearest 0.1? 0.5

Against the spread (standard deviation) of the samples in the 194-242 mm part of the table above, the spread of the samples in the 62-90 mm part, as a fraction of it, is 1.1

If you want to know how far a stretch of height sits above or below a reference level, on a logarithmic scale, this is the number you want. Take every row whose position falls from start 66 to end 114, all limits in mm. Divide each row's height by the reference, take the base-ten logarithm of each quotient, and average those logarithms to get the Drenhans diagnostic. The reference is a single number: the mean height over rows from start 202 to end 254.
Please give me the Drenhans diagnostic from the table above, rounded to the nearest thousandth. 0.010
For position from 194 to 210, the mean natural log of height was 4.23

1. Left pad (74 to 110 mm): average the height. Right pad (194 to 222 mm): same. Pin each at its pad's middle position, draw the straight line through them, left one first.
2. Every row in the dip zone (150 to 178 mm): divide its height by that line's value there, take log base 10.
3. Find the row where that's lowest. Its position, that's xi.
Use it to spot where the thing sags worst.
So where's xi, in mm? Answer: 168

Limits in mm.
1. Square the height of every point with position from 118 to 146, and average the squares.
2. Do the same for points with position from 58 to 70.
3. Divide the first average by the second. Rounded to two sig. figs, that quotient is 0.95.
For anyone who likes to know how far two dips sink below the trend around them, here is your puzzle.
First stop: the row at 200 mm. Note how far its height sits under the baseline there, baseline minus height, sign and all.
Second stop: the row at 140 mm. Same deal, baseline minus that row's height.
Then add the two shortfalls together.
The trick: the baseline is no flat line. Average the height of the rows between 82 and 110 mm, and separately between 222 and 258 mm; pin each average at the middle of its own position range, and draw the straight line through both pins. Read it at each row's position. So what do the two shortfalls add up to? 3.5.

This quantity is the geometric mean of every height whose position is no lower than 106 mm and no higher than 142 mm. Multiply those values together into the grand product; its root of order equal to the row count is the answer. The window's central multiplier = 71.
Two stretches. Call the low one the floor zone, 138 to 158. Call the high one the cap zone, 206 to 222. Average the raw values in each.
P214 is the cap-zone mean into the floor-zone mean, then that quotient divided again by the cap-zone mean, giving 0.0144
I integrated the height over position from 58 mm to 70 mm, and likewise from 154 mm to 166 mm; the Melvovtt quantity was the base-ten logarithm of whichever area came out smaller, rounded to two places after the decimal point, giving 2.91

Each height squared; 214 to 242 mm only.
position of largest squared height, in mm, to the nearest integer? 240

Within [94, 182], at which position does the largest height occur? 136 mm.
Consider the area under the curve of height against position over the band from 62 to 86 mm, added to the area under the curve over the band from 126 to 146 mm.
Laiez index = 3167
